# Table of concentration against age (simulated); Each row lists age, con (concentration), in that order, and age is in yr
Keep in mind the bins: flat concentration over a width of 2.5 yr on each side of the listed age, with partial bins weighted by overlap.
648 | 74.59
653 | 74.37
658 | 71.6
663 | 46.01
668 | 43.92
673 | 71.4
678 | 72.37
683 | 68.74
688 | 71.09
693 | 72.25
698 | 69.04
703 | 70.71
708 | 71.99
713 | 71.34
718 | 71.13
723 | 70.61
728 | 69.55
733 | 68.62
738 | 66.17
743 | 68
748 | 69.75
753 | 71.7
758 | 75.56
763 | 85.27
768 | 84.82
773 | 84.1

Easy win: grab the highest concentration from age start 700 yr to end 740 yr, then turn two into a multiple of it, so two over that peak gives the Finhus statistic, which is 0.0278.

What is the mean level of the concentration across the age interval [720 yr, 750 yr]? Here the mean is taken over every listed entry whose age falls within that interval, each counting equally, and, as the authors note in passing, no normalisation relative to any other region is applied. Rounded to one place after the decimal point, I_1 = 68.8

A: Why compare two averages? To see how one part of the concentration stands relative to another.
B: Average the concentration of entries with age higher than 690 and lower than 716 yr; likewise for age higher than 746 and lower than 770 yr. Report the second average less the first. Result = 6.4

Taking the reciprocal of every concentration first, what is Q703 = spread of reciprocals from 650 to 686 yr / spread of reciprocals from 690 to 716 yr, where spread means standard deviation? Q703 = 16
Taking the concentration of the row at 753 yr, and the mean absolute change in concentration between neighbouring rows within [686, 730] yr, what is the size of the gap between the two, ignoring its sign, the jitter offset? 70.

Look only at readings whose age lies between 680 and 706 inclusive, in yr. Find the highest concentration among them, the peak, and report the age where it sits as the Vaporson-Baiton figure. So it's 693 yr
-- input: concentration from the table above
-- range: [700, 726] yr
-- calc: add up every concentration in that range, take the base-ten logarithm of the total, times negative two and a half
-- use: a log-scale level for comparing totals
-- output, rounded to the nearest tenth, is -6.4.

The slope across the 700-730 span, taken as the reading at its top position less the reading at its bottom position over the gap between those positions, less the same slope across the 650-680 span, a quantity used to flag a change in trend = 0.0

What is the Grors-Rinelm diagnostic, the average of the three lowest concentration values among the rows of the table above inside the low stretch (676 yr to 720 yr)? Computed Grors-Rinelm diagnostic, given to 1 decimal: 69.5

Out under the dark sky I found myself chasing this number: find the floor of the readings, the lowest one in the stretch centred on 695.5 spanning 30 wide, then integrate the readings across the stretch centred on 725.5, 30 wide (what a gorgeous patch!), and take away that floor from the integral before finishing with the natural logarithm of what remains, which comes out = 7.61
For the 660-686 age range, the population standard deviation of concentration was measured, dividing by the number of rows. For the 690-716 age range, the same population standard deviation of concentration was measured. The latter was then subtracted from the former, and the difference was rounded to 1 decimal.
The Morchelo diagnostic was 11.6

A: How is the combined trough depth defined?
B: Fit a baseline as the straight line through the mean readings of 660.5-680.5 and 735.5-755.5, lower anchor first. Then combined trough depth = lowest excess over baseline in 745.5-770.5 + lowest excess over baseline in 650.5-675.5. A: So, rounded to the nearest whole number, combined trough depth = -14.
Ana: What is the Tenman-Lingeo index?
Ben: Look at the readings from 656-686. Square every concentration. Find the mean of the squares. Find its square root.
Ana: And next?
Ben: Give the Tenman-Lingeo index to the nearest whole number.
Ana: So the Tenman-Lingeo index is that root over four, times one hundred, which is 1589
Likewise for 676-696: 1778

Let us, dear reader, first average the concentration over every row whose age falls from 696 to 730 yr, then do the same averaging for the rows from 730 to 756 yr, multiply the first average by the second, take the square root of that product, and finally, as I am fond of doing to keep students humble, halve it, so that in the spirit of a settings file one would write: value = 34.9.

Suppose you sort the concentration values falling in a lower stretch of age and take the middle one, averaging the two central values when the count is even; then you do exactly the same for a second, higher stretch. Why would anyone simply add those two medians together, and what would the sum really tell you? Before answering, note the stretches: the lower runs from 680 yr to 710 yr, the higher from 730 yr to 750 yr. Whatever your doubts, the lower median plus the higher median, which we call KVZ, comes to 139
